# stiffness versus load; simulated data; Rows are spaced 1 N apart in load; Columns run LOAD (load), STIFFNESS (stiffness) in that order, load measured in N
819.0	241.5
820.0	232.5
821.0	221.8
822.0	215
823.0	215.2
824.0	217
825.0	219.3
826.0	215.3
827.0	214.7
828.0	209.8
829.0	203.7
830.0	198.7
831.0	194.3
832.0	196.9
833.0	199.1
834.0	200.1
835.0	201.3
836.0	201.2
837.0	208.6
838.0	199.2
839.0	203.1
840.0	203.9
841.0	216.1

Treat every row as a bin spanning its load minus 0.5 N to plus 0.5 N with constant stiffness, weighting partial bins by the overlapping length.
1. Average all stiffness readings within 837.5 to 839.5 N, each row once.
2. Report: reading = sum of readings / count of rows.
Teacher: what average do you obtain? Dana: 201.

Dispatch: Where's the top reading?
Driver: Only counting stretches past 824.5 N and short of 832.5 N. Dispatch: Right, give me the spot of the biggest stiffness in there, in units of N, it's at 825.0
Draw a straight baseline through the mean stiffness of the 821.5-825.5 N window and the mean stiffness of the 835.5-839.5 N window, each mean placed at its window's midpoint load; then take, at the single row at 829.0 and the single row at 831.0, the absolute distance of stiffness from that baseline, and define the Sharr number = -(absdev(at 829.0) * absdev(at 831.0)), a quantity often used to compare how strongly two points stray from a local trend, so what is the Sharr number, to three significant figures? -114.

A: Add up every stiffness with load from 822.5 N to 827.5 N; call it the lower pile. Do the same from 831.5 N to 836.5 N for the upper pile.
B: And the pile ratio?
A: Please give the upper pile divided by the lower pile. 0.92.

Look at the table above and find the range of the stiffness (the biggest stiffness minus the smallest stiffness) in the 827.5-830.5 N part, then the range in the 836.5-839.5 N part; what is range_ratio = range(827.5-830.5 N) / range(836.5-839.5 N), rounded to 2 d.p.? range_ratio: 1.18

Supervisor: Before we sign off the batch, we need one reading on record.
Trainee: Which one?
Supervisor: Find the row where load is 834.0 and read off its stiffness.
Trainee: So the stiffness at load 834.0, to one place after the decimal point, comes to 200.1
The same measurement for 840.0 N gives 203.9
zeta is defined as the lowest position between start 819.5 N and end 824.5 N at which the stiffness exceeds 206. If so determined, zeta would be 820.0 N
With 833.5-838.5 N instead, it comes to 837.0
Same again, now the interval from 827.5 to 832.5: 828.0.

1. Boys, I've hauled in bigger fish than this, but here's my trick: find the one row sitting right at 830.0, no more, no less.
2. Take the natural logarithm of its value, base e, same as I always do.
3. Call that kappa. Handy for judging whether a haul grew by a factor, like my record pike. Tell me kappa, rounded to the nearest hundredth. 5.29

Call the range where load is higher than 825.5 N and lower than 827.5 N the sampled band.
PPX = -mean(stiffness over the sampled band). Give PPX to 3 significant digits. -215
